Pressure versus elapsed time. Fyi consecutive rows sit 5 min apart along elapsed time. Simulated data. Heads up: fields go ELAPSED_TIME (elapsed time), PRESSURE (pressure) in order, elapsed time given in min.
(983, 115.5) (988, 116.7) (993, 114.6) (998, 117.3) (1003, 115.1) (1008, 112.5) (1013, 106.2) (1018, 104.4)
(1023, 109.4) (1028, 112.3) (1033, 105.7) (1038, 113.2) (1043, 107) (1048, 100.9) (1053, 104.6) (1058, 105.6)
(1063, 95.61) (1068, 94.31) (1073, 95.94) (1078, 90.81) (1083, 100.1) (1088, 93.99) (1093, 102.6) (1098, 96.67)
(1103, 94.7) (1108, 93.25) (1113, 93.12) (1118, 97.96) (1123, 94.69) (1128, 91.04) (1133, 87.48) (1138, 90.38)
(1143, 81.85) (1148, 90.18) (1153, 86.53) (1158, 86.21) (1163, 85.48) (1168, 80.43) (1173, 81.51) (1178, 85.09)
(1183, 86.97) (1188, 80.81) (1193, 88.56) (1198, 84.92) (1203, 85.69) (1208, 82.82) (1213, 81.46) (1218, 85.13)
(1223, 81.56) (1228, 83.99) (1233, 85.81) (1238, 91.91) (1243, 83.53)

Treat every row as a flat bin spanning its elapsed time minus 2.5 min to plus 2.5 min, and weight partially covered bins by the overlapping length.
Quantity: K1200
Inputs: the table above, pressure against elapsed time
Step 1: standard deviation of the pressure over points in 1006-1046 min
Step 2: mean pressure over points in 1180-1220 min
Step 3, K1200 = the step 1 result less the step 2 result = -81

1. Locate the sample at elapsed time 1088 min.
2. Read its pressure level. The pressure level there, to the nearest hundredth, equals 93.99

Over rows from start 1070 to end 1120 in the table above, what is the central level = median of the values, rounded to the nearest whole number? 95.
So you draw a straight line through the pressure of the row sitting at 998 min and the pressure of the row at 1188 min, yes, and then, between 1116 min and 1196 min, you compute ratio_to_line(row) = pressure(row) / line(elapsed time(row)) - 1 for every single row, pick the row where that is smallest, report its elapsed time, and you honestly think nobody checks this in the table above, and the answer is 1143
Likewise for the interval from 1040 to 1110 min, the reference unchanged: 1078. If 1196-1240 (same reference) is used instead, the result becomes 1213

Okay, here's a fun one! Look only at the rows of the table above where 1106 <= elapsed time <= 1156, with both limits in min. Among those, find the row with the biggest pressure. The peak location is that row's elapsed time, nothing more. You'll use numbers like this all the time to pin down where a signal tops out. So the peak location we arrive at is 1118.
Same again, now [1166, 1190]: 1183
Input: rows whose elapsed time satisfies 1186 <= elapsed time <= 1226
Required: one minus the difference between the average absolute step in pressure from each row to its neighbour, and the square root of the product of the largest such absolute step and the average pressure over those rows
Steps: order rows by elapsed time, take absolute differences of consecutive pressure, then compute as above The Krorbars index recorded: 23.1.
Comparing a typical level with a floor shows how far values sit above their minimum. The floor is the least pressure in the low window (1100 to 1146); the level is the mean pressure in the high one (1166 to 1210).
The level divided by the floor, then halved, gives 0.51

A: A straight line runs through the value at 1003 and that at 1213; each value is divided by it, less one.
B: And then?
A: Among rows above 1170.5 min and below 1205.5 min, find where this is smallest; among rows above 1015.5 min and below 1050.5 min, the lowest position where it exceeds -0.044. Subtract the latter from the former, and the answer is 150 min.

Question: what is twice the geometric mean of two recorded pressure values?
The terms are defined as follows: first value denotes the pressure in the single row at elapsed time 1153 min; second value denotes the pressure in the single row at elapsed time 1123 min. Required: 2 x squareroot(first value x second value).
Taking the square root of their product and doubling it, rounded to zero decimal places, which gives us 181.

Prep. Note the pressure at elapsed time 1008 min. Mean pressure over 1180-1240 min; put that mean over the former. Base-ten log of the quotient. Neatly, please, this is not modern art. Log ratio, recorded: -0.12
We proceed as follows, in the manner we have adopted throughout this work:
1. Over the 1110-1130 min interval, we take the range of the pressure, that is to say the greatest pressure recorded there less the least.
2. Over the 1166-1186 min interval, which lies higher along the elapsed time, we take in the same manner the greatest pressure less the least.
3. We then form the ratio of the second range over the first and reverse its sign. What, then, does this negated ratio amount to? -0.95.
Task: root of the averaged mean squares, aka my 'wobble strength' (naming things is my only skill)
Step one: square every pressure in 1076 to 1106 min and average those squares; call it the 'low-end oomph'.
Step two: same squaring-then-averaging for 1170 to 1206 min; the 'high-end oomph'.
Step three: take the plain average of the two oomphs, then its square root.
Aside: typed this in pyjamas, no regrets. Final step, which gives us 91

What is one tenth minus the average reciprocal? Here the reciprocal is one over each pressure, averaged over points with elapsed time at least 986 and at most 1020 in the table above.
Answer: 0.0911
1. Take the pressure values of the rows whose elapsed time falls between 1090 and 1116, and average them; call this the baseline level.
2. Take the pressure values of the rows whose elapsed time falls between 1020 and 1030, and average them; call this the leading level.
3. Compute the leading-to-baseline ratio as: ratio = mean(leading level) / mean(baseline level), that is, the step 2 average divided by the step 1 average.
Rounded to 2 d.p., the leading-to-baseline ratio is 1.15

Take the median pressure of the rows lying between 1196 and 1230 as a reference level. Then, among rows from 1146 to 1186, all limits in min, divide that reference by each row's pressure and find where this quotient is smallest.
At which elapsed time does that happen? 1148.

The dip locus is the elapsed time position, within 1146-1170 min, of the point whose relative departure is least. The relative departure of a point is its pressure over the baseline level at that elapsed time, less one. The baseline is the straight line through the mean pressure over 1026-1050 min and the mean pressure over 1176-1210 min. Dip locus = 1168 min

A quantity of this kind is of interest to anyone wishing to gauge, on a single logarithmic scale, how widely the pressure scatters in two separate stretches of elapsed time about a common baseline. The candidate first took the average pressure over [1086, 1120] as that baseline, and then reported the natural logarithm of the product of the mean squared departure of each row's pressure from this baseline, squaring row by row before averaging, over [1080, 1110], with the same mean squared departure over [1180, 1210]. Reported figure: 7.4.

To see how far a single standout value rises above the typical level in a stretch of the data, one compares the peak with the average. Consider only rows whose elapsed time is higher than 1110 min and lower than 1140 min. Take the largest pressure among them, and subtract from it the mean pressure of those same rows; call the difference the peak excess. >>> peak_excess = 5.5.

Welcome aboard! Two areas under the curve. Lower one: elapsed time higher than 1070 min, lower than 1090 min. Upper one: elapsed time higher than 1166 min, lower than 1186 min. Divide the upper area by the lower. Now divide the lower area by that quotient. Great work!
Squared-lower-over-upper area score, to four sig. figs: 2171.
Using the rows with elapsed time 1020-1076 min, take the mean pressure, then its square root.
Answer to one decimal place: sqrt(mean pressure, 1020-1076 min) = 10.2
